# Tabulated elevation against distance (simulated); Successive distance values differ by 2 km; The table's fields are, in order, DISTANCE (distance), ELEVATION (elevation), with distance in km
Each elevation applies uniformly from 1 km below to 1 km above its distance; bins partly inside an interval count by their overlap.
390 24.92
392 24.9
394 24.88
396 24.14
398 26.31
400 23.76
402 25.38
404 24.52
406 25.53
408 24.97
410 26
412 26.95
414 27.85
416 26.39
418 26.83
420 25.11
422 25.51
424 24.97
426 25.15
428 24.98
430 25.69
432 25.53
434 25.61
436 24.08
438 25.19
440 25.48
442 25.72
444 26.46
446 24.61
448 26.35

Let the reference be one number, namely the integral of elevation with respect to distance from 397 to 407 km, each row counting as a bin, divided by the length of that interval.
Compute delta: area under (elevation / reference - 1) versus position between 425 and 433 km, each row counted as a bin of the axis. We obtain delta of 0.08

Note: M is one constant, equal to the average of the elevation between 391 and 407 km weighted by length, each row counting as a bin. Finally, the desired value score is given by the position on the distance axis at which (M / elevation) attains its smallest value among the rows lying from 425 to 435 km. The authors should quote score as 430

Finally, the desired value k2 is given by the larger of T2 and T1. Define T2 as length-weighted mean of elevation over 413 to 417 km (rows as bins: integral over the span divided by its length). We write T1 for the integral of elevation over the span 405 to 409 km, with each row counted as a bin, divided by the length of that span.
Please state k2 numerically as 27.1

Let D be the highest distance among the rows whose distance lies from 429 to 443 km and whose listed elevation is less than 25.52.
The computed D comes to 440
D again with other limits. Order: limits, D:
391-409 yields 408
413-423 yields 422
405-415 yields 408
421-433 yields 428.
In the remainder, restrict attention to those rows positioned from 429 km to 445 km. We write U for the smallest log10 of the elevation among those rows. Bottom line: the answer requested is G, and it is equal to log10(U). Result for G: 0.140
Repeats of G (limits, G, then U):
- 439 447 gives 0.143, 1.39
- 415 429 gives 0.145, 1.40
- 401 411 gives 0.143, 1.39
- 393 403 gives 0.139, 1.38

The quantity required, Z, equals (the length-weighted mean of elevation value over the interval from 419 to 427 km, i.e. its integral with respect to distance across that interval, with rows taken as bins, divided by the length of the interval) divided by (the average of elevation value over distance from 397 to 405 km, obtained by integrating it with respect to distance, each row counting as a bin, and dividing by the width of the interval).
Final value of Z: 1.01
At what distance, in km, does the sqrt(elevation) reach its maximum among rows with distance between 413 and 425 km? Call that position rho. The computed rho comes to 414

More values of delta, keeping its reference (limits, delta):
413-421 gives 0.46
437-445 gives 0.20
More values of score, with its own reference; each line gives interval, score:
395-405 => 398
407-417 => 414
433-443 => 442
